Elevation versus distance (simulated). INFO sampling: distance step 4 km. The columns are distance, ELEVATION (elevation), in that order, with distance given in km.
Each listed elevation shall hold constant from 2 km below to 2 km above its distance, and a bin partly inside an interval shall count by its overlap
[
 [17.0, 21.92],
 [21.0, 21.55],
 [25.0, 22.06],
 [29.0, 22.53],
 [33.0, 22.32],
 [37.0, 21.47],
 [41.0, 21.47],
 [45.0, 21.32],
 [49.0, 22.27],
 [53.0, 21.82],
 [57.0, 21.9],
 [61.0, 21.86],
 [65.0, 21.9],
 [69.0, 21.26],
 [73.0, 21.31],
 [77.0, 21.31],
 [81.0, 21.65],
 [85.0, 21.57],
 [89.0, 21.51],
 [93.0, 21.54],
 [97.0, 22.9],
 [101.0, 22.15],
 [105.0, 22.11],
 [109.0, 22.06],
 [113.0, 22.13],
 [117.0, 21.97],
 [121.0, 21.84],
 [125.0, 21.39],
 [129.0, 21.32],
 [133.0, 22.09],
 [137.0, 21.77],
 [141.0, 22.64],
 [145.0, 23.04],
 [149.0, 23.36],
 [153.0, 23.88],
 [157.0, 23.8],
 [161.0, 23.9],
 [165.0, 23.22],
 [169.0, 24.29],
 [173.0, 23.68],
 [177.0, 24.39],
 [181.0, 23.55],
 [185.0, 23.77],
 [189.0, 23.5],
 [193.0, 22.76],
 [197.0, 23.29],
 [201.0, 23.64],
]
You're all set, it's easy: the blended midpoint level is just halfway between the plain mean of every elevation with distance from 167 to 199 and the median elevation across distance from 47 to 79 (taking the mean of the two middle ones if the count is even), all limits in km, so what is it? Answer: 22.7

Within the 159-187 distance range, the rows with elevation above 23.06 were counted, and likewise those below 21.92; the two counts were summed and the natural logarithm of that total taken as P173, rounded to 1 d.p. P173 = 1.9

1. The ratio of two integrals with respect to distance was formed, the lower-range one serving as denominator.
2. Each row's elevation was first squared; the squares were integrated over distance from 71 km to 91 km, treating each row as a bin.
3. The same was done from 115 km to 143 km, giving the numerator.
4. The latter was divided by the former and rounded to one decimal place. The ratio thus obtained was 1.5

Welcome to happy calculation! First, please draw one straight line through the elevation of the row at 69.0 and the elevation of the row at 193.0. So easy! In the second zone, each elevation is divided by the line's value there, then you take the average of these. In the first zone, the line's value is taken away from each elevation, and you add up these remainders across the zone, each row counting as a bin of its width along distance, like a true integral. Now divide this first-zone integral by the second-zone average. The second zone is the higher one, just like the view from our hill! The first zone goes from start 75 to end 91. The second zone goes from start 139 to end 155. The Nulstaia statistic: 1.2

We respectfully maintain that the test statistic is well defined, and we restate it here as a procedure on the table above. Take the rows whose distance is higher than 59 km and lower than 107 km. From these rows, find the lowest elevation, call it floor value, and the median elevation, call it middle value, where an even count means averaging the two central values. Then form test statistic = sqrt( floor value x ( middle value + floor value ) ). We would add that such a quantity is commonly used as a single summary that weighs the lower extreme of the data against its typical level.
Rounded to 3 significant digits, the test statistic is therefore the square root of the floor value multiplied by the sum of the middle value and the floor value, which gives 30.2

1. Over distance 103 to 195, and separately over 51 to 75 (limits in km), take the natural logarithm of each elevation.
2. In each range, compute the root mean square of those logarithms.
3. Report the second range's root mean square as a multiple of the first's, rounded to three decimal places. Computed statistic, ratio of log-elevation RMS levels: 0.983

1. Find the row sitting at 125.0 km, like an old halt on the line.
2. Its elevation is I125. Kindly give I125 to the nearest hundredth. 21.39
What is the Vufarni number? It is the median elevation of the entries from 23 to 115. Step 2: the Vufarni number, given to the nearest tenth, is 21.9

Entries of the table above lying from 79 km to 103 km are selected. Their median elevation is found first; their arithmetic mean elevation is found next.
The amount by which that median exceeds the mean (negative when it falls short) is -0.28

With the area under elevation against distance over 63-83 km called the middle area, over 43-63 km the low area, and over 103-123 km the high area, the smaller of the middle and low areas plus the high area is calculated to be 870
